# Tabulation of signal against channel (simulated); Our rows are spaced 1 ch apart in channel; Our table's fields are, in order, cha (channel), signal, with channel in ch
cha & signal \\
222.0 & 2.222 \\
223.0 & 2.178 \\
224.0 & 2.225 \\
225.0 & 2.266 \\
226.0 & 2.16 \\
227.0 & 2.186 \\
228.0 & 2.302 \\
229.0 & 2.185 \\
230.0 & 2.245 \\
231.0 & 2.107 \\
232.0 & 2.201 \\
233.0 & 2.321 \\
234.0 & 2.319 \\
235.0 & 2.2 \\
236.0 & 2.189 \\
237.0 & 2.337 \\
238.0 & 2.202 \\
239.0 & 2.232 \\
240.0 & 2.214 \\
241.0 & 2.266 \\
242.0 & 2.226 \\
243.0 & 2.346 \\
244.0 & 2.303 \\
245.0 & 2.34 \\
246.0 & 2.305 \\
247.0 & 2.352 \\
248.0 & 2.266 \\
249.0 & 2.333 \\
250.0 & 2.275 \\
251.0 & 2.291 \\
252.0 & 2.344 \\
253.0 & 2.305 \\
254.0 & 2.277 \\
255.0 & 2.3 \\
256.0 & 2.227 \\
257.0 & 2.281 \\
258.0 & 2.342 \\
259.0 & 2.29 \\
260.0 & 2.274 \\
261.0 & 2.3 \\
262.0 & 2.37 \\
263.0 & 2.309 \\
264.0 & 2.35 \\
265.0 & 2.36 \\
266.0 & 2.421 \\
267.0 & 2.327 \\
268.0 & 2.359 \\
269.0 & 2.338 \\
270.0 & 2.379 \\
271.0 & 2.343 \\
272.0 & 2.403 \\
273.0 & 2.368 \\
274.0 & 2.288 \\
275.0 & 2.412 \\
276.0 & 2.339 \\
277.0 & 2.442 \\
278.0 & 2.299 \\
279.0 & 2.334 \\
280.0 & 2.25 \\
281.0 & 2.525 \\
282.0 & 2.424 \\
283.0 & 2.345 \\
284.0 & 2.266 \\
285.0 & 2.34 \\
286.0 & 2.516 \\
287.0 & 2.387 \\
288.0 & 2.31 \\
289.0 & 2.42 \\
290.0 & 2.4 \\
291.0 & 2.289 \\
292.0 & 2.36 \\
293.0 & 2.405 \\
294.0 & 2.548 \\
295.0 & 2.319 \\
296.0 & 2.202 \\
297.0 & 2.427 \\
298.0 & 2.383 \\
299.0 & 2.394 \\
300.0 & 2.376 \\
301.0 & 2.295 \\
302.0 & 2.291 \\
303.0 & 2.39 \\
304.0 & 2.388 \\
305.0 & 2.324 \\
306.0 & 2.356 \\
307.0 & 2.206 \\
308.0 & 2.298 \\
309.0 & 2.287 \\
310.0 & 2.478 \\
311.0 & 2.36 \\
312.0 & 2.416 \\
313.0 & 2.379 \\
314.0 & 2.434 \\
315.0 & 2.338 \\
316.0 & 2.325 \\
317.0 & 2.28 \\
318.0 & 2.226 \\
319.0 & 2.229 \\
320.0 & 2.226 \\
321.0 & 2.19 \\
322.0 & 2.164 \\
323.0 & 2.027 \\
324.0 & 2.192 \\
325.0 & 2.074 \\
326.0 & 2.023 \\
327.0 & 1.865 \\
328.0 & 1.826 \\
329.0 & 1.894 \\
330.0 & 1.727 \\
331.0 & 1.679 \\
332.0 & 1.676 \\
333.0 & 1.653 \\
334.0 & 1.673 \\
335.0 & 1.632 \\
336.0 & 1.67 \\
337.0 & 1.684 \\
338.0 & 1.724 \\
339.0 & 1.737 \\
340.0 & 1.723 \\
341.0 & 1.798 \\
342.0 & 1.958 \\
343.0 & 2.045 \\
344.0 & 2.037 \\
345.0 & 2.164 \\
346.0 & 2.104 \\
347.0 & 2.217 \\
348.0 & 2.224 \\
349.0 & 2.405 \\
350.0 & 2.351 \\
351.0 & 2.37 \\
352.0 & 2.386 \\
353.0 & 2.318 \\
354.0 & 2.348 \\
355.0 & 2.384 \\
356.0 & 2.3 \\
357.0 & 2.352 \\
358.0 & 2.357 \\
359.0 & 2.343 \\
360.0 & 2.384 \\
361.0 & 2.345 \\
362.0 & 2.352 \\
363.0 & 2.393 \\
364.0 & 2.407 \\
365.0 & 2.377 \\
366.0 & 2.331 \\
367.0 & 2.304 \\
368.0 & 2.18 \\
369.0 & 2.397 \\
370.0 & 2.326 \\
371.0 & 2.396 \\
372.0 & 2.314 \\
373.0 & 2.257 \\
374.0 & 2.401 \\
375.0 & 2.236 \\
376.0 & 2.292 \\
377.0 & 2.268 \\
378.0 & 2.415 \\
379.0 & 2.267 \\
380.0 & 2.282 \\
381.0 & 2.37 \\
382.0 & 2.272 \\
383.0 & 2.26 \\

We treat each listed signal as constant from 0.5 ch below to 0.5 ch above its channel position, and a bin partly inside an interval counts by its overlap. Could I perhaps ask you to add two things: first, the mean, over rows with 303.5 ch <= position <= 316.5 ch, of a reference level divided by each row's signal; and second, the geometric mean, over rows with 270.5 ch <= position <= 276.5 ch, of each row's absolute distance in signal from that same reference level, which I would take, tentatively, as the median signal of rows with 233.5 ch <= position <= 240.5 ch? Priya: 1.08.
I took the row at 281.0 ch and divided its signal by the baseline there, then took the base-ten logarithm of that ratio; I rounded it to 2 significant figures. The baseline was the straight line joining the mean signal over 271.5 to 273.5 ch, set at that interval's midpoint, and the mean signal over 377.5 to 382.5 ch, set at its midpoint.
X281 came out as 0.026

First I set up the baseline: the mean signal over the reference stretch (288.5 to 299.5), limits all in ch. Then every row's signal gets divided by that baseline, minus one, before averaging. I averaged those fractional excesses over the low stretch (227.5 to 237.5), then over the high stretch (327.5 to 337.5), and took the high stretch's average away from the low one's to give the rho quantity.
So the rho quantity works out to 0.22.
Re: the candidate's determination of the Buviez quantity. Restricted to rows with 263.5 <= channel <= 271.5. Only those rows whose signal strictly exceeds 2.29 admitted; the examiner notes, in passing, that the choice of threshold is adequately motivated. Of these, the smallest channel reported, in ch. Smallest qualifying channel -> 264.0 ch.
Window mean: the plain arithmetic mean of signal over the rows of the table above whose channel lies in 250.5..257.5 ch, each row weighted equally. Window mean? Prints 2.29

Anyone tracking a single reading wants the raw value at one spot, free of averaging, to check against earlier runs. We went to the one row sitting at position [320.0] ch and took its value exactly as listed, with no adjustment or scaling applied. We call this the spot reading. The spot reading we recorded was 2.226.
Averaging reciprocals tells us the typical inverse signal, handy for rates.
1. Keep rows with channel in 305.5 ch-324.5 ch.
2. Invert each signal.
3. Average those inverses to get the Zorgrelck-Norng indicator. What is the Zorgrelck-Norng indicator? 0.439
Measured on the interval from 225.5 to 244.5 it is 0.447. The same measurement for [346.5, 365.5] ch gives 0.426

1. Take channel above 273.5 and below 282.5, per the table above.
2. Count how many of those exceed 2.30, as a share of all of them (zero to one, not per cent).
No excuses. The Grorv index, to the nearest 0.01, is 0.67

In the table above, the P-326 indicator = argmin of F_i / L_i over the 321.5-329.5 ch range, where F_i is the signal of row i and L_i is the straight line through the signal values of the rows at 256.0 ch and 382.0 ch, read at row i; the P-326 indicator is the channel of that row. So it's 328.0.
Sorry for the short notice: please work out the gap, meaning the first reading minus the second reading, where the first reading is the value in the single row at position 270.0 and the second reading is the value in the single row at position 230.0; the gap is 0.13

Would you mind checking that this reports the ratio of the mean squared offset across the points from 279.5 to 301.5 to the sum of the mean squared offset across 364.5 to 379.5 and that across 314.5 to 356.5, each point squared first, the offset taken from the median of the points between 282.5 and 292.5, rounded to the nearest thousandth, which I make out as 0.046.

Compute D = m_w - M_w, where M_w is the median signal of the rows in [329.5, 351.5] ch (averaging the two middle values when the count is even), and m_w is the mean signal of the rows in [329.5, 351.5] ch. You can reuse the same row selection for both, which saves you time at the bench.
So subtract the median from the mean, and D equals 0.153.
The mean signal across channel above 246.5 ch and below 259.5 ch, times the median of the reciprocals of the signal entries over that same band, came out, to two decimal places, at 1.00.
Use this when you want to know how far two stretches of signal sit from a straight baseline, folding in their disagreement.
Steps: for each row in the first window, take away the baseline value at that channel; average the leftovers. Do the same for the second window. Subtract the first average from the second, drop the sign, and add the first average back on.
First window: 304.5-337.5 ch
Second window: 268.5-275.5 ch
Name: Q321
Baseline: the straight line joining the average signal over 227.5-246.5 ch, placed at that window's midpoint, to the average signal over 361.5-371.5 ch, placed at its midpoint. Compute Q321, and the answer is 0.082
